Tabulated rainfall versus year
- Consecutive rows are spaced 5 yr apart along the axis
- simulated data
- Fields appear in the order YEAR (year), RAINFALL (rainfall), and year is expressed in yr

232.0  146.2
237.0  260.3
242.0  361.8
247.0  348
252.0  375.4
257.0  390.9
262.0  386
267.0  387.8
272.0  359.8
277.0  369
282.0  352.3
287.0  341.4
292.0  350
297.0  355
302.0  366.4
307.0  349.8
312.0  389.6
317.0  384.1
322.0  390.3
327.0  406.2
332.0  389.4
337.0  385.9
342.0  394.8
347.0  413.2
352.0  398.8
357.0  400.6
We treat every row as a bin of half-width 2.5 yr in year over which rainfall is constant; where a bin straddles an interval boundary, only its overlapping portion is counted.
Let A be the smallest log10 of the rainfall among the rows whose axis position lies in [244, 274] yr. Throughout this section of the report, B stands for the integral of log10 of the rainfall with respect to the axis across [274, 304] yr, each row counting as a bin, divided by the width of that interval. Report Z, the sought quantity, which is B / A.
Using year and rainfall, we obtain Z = 1.004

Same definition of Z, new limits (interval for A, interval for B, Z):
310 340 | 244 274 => 0.996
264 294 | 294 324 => 1.014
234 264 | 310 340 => 1.073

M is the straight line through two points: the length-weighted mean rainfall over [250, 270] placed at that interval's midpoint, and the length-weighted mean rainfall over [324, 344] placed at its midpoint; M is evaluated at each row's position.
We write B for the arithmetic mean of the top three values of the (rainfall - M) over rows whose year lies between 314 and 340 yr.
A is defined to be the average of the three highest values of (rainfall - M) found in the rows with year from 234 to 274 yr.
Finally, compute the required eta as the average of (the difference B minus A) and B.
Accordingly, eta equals 1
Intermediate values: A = 3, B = 2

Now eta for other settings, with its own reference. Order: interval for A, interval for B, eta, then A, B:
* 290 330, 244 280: 2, 3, 3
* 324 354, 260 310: -10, 11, -5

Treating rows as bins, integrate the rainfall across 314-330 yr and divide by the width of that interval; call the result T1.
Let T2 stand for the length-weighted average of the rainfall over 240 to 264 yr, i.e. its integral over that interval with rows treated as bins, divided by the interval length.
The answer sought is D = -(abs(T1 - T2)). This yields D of -21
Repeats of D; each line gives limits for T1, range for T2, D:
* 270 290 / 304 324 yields -22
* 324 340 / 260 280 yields -19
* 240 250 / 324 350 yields -42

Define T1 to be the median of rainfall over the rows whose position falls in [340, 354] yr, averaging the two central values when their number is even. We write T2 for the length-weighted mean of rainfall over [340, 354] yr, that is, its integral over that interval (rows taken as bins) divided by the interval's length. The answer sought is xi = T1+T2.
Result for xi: 801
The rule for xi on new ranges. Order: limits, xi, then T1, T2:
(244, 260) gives 747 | 375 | 372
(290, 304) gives 712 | 355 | 357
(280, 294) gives 698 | 350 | 348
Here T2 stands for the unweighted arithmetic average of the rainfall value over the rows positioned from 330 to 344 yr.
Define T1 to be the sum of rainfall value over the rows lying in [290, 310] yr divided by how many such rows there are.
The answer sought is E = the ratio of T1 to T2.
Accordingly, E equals 0.91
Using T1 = 355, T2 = 390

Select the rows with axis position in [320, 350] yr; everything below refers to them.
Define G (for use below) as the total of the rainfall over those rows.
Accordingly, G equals 2380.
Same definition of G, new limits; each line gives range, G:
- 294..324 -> 2235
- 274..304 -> 2134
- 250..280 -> 2269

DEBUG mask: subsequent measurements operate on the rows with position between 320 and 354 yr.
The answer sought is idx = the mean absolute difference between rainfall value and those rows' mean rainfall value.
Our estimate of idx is 7.8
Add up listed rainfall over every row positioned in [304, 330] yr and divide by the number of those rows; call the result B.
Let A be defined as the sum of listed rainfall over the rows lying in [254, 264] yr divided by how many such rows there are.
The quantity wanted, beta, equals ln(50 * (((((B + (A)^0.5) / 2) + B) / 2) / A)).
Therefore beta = 3.63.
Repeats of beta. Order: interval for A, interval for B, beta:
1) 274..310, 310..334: 3.74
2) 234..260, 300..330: 3.73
